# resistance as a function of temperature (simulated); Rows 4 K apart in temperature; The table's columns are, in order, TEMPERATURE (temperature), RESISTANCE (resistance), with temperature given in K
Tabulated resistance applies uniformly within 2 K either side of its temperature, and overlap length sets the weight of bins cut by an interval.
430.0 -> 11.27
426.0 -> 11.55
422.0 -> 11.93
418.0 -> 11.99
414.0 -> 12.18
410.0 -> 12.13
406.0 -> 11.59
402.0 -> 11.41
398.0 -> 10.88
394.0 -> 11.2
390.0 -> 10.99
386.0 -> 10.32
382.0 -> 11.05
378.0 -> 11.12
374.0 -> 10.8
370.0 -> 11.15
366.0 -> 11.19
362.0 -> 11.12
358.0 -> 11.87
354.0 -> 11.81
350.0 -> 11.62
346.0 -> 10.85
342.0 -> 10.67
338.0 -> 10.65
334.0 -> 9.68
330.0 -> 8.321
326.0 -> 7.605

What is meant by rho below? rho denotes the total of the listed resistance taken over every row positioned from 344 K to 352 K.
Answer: 22.47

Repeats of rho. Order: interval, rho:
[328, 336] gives 18.00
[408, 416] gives 24.31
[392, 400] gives 22.08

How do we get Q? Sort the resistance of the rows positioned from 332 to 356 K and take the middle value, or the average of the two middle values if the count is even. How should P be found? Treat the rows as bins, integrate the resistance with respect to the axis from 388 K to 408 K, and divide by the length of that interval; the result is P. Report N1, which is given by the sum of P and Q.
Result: 22.0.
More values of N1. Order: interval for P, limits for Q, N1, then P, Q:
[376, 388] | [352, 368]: 22.3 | 10.8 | 11.5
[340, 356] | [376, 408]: 22.3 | 11.2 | 11.1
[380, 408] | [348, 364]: 22.8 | 11.1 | 11.7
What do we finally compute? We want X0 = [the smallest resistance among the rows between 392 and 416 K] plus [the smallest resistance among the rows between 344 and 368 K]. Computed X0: 21.7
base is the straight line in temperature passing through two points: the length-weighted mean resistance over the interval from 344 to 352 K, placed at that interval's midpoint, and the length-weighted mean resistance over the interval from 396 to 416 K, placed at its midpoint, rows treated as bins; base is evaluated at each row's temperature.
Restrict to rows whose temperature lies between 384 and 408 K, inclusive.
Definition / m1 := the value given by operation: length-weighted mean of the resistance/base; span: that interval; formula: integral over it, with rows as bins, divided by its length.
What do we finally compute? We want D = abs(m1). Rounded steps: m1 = 0.956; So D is 0.96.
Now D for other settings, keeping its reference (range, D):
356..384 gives 0.98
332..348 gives 0.94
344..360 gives 1.02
